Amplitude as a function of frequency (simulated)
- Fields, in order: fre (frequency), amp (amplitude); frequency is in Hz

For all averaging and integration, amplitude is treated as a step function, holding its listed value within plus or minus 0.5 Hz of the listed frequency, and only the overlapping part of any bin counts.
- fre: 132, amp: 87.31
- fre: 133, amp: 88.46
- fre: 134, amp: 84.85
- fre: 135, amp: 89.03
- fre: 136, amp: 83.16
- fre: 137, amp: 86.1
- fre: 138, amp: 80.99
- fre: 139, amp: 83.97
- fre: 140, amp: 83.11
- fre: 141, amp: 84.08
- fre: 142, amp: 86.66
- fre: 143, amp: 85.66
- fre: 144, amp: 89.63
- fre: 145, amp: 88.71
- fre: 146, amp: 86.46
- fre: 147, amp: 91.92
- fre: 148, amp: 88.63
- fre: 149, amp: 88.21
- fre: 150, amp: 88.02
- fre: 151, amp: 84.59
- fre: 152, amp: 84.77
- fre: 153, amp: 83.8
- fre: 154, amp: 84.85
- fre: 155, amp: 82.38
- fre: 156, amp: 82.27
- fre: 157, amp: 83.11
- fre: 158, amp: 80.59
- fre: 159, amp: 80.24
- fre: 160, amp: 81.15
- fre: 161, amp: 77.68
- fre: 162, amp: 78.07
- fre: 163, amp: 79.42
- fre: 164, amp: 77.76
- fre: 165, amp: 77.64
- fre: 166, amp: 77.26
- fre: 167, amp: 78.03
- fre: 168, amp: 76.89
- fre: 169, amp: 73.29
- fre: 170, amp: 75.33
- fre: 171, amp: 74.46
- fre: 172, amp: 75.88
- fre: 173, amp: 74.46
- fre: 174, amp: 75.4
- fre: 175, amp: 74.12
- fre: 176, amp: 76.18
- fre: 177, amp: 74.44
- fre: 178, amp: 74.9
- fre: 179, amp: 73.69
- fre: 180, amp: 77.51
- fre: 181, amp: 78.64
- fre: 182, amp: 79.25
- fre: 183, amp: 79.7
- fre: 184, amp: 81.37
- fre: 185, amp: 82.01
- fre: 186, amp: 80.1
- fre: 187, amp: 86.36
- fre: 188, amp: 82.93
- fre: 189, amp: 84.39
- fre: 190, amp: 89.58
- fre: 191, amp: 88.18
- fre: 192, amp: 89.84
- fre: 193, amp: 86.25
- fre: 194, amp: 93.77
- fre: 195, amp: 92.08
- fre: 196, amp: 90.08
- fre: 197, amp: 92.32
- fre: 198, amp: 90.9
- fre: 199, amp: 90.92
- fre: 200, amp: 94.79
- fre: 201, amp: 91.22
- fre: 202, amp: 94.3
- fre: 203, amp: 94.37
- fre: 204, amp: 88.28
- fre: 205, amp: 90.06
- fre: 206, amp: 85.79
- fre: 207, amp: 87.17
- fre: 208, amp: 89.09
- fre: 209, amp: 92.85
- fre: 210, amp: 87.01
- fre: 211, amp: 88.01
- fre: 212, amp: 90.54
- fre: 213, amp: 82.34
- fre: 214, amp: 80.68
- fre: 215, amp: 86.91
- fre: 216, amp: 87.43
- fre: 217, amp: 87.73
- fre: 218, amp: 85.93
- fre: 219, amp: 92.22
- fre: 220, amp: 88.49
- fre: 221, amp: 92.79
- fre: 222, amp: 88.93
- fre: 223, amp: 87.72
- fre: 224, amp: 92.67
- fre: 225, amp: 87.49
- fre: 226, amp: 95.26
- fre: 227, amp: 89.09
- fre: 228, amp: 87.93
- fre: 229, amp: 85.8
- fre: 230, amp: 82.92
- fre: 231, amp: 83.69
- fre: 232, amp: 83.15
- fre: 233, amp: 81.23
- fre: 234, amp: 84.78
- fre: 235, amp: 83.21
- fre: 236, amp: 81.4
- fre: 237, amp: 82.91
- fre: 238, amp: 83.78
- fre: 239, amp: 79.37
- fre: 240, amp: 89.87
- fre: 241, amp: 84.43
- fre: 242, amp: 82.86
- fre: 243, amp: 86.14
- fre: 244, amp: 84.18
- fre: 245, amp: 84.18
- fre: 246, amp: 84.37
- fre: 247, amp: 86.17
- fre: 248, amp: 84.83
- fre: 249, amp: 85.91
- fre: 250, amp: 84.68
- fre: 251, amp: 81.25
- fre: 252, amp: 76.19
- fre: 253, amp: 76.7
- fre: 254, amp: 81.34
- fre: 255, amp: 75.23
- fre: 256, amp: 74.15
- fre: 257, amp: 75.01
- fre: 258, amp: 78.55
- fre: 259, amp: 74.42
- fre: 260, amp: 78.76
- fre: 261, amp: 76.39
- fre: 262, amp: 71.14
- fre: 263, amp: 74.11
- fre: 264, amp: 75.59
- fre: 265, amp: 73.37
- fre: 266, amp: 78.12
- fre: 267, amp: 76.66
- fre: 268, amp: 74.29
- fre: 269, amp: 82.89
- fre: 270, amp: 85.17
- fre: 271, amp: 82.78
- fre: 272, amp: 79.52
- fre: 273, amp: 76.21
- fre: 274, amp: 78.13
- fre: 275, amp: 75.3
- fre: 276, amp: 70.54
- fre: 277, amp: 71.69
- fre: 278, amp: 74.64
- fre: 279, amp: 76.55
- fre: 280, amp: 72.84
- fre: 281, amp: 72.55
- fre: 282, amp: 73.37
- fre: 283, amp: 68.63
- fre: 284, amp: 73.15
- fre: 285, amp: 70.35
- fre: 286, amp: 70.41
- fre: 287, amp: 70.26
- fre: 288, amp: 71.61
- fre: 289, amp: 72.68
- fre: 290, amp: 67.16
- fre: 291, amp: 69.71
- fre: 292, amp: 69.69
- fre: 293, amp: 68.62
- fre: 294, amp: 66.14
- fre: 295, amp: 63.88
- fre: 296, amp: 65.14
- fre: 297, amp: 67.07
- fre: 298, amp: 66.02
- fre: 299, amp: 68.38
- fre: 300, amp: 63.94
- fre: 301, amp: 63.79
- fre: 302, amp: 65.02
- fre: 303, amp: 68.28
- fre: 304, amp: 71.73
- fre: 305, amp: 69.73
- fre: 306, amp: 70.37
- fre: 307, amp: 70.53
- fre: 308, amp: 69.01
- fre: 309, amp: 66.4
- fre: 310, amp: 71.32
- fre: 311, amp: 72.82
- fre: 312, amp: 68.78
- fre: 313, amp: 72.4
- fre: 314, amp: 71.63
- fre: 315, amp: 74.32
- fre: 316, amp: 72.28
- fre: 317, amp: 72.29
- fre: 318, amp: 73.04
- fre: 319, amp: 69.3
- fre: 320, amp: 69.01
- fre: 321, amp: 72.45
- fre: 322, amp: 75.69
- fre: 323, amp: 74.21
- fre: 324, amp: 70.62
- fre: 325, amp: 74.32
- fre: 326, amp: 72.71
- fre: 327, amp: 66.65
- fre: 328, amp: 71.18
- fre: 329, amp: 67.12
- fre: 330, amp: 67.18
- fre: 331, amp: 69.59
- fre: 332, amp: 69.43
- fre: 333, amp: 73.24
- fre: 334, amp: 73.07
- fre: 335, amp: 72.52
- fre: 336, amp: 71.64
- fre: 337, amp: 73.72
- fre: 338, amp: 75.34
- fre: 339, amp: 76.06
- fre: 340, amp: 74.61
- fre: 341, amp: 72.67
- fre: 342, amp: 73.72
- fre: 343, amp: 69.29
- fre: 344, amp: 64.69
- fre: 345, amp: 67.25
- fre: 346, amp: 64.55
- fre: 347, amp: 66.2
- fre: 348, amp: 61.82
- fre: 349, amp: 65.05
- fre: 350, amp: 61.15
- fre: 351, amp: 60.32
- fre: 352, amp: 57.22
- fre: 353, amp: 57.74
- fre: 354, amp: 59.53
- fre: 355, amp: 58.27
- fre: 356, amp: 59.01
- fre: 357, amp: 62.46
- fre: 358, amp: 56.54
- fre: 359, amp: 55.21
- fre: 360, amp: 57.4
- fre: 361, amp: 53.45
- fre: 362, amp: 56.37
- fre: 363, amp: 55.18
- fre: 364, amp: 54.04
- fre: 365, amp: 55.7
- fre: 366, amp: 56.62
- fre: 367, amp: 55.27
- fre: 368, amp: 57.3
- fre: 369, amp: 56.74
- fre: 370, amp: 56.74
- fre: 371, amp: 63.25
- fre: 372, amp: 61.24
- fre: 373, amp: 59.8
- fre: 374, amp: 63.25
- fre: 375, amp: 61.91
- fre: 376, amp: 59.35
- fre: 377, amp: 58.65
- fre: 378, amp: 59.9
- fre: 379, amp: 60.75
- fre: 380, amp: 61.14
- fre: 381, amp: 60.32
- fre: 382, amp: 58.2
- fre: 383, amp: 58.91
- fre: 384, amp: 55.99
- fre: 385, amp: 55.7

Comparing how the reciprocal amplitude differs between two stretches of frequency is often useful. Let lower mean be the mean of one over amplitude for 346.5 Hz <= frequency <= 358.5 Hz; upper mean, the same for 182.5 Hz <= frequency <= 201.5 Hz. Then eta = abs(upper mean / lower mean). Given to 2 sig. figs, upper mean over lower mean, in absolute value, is 0.69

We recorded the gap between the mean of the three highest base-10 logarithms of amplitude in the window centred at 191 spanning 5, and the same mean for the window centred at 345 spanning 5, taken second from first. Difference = 0.12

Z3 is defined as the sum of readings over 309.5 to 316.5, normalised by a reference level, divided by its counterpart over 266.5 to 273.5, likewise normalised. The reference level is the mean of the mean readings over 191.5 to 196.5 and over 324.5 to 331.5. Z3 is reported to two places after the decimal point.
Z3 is 0.90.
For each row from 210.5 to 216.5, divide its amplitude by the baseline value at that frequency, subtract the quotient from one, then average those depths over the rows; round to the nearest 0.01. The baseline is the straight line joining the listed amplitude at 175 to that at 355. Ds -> -0.22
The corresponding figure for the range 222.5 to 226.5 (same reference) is -0.30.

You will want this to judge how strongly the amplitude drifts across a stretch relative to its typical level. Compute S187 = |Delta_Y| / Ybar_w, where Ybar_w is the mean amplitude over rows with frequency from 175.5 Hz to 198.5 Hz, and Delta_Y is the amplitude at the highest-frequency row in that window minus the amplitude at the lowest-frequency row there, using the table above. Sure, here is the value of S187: 0.18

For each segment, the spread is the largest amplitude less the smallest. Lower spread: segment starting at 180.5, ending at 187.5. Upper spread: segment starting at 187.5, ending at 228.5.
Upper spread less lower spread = 7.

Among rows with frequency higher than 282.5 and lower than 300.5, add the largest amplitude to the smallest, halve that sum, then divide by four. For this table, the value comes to 17.1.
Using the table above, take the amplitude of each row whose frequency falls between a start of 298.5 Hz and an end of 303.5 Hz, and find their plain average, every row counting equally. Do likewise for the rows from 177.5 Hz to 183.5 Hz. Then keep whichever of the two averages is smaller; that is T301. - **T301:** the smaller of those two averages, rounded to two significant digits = 66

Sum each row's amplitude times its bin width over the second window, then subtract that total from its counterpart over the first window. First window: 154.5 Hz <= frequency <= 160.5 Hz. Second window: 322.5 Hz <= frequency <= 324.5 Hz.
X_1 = 345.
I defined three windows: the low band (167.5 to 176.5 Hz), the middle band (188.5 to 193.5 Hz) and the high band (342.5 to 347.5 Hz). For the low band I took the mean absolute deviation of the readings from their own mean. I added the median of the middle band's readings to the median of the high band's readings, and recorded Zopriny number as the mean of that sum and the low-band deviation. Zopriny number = 78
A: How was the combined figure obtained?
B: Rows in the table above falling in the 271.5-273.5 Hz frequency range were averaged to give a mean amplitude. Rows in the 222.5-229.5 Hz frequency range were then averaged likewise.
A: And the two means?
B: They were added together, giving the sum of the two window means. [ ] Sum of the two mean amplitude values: 167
